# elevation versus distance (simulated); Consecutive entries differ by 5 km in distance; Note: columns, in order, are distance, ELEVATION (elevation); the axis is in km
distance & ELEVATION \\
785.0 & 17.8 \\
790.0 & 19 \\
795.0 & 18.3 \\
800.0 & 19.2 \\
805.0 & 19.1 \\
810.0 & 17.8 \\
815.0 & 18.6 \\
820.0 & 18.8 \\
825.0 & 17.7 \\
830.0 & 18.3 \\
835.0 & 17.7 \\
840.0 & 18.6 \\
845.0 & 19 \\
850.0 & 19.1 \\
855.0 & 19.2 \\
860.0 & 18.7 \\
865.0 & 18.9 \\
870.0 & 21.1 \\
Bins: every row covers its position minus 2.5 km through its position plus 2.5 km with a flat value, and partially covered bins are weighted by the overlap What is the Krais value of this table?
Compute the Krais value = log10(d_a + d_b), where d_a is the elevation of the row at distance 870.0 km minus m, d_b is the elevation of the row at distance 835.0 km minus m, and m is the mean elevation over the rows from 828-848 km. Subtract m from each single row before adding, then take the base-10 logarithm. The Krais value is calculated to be 0.3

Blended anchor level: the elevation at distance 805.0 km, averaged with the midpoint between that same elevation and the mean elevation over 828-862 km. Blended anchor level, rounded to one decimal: 19.0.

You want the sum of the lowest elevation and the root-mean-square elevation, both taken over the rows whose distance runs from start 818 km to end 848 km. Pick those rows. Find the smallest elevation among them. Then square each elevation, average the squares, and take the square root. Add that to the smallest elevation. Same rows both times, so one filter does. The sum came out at 36.1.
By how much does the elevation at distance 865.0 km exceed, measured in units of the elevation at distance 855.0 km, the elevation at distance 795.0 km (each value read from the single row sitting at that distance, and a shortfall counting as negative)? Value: 0.031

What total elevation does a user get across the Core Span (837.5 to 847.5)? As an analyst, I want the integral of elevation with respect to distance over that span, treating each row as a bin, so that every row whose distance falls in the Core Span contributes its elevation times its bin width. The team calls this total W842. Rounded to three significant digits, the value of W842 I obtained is 188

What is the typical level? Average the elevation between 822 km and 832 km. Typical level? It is 18.0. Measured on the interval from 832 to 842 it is 18.1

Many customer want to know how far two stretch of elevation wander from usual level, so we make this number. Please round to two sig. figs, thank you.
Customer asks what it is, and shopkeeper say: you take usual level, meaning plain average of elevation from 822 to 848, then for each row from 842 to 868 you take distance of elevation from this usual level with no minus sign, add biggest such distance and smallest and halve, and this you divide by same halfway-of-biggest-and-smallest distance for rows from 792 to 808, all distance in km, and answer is 1.4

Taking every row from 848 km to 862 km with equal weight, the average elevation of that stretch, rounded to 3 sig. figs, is 19.0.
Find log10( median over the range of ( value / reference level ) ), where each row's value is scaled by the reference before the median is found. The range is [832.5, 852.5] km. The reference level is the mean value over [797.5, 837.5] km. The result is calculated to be 0.0093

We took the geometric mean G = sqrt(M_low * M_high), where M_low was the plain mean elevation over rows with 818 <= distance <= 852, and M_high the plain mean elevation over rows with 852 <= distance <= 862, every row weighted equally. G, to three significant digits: 18.7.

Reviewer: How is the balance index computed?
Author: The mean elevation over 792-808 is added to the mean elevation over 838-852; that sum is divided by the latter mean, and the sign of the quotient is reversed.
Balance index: -2.00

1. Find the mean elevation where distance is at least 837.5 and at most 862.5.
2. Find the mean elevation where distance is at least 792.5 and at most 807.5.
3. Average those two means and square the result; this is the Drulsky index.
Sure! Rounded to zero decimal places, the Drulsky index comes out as 357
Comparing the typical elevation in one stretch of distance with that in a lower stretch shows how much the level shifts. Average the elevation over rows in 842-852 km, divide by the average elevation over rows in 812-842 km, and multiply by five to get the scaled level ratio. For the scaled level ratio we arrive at 5.21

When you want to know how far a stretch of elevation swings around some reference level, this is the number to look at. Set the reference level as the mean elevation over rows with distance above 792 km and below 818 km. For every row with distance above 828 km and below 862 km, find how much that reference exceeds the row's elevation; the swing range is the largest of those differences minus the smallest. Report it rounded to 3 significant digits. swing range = 1.50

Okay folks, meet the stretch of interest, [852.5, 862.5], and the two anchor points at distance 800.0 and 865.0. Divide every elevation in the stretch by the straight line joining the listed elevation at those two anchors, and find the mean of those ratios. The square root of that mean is 1.00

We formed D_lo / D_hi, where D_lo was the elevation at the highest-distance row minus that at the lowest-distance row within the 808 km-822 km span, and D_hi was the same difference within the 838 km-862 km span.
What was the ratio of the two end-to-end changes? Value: 10.0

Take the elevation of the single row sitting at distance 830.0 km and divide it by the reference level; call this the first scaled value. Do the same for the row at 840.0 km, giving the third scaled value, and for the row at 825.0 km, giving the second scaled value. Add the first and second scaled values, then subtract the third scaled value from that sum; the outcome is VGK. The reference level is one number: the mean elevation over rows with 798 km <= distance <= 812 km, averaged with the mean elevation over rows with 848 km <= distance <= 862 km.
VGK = 0.92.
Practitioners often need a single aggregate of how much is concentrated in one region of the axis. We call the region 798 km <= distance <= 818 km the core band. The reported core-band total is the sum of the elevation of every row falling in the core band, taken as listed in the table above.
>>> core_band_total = 75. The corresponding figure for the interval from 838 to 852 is 57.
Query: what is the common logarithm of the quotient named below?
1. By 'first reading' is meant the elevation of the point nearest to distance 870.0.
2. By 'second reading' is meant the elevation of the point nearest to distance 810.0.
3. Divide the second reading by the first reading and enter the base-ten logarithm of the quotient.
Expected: -0.074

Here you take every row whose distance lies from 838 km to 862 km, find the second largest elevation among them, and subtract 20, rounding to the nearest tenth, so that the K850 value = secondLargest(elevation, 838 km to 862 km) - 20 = -0.9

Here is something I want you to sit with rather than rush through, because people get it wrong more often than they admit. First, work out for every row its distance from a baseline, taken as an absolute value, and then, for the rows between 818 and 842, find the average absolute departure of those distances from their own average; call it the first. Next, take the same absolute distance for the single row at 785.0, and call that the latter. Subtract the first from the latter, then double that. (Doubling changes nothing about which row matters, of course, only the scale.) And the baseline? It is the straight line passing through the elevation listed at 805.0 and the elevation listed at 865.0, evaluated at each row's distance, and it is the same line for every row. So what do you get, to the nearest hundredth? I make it 1.90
